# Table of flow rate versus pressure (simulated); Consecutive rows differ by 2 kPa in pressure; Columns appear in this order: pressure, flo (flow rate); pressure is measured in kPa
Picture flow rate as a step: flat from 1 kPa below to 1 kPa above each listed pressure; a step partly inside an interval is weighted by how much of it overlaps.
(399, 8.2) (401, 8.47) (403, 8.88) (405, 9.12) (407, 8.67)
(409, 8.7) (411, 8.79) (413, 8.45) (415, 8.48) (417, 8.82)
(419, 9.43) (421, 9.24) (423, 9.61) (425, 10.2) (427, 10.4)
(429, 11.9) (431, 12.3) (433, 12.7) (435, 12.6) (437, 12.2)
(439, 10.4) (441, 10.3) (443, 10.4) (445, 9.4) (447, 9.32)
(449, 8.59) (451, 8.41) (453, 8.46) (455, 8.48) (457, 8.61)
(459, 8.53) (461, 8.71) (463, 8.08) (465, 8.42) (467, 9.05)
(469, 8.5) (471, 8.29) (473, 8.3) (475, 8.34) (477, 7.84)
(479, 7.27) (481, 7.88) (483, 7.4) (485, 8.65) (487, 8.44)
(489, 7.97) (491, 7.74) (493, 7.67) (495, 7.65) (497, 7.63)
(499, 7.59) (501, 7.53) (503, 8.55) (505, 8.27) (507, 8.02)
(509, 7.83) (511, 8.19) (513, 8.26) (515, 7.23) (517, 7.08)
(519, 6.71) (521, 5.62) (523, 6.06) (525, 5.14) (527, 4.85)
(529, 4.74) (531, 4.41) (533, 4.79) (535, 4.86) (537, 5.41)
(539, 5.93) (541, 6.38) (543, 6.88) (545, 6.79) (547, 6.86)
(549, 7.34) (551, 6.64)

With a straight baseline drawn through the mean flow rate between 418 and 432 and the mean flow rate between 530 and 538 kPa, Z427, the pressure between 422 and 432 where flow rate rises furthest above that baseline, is 431 kPa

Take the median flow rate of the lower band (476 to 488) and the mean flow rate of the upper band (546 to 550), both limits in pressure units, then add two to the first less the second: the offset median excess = 2.8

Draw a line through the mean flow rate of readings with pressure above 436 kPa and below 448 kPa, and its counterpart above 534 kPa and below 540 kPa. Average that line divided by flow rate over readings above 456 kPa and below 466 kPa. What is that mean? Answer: 1.10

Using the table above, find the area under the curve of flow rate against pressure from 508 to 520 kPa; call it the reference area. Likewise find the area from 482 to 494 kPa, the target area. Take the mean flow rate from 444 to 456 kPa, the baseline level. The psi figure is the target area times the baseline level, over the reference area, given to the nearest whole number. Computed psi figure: 9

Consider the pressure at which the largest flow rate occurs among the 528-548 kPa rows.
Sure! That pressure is 543 kPa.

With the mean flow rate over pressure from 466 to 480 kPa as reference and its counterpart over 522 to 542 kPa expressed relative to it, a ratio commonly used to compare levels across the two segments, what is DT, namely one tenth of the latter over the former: 0.064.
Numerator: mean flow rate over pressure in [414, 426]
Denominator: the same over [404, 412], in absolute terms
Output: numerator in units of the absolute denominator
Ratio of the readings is 1.05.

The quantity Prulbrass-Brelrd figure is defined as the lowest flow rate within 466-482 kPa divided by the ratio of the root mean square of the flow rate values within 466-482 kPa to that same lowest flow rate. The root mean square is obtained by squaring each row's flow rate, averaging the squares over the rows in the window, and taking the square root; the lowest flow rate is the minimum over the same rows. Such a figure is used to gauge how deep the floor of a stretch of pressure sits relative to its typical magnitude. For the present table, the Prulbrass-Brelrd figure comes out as 6.4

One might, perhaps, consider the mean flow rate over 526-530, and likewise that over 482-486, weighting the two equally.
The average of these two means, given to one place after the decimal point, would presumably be 6.4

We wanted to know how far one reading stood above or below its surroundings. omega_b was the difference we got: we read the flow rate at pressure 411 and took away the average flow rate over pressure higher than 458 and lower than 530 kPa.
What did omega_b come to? 1.2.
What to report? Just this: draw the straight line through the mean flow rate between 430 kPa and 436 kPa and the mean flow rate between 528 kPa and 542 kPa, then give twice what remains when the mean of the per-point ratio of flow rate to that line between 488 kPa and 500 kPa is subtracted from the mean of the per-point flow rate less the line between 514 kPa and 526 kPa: -1.9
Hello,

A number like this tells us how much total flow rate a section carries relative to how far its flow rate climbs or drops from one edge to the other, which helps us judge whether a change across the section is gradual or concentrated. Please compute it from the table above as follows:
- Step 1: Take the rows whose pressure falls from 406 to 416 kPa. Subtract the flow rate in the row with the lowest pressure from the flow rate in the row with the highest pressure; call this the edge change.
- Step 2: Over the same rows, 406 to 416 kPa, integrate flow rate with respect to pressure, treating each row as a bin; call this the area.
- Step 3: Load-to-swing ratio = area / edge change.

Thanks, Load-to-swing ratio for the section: -454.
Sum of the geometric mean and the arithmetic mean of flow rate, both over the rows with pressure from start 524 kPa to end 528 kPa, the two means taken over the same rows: 10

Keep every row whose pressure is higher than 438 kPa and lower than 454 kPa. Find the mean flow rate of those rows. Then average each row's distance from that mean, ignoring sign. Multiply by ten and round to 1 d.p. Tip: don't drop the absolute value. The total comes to 7.2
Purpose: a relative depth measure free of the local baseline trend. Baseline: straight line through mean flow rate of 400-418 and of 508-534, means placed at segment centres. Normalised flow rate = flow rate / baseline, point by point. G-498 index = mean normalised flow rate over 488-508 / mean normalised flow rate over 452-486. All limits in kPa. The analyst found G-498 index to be 1.04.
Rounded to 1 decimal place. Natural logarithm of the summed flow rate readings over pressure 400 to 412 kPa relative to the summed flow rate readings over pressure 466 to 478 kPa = 0.0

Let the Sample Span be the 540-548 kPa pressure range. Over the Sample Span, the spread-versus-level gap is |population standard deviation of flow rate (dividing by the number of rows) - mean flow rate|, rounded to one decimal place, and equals 6.5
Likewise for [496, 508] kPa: 7.6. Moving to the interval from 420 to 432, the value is 9.5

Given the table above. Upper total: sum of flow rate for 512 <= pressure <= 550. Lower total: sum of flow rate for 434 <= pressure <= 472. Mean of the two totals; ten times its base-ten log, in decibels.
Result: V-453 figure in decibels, 21.6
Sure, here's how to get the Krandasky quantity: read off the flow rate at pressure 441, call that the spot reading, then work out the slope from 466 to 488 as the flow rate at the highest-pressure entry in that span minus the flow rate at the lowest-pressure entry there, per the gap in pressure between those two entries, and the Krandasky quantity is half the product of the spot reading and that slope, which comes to -0.16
